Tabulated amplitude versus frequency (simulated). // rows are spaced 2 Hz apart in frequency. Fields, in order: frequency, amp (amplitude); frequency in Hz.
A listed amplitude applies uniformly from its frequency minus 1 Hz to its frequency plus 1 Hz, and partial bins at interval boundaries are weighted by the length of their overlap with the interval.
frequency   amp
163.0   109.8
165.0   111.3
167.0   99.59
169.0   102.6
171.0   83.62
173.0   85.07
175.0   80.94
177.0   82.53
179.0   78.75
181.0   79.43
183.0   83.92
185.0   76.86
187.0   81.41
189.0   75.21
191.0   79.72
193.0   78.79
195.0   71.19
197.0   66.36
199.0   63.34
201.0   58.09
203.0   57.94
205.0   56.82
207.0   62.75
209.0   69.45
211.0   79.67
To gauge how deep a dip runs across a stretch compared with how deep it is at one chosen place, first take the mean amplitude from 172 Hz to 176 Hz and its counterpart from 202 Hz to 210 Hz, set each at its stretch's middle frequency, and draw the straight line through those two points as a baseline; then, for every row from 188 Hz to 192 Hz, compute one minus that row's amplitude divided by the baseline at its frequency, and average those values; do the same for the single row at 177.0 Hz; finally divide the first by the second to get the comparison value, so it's 3.8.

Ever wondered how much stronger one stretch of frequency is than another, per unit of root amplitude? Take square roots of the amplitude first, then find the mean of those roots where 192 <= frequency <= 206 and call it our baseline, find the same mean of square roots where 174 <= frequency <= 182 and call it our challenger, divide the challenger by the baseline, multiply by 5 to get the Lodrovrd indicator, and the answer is 5.6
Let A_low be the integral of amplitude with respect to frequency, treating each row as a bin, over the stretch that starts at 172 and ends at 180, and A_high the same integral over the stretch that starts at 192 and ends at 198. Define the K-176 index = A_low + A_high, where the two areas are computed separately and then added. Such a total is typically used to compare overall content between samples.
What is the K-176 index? 1087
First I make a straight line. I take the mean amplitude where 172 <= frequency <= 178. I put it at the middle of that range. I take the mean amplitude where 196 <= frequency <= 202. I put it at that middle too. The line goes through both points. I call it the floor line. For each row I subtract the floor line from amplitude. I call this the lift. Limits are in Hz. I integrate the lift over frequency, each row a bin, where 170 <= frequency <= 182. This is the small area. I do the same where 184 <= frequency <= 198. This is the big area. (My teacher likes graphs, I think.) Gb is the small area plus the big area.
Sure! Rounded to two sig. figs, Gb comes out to 85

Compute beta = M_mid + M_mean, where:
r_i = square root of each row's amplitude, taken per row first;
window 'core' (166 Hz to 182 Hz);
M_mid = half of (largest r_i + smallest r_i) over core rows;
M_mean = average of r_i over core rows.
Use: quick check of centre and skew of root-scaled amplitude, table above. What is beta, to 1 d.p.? 18.8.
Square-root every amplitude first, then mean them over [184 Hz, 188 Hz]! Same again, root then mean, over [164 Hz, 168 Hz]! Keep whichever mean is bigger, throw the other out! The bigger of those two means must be 10.3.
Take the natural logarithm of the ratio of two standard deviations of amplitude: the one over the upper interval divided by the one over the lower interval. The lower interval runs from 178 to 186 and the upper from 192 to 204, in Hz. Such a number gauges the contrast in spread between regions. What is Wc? 1.0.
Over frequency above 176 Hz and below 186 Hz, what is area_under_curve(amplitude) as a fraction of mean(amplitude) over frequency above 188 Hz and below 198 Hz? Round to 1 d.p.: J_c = 10.8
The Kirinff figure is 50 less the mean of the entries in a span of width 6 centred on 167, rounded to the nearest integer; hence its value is -54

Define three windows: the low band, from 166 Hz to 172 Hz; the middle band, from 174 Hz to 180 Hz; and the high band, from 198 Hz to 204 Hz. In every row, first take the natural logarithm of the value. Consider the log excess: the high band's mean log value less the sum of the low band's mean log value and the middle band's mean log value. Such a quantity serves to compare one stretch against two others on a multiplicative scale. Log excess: -4.85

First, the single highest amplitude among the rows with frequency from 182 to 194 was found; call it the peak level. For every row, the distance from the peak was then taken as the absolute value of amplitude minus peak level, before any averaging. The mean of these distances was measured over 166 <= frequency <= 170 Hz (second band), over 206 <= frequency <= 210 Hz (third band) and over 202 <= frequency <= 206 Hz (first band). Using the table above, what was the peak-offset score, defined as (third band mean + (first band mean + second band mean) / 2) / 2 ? 20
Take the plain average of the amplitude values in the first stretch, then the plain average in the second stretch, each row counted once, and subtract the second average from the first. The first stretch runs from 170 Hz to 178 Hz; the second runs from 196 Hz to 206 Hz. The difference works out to 22.5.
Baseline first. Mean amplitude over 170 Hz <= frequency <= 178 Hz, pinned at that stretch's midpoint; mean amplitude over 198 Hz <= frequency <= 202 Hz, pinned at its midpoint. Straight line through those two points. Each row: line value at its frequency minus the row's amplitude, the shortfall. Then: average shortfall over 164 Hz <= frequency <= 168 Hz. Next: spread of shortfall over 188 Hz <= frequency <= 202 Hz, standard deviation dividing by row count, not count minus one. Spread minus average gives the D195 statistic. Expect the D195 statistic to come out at 20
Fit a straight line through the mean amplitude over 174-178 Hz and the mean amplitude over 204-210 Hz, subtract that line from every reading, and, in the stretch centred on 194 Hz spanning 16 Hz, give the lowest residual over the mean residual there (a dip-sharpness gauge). -9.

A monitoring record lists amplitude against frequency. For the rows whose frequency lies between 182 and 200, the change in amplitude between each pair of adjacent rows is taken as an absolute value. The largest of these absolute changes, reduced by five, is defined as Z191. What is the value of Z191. 2.6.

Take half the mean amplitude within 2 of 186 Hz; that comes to 40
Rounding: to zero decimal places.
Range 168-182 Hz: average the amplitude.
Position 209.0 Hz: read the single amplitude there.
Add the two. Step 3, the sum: 154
